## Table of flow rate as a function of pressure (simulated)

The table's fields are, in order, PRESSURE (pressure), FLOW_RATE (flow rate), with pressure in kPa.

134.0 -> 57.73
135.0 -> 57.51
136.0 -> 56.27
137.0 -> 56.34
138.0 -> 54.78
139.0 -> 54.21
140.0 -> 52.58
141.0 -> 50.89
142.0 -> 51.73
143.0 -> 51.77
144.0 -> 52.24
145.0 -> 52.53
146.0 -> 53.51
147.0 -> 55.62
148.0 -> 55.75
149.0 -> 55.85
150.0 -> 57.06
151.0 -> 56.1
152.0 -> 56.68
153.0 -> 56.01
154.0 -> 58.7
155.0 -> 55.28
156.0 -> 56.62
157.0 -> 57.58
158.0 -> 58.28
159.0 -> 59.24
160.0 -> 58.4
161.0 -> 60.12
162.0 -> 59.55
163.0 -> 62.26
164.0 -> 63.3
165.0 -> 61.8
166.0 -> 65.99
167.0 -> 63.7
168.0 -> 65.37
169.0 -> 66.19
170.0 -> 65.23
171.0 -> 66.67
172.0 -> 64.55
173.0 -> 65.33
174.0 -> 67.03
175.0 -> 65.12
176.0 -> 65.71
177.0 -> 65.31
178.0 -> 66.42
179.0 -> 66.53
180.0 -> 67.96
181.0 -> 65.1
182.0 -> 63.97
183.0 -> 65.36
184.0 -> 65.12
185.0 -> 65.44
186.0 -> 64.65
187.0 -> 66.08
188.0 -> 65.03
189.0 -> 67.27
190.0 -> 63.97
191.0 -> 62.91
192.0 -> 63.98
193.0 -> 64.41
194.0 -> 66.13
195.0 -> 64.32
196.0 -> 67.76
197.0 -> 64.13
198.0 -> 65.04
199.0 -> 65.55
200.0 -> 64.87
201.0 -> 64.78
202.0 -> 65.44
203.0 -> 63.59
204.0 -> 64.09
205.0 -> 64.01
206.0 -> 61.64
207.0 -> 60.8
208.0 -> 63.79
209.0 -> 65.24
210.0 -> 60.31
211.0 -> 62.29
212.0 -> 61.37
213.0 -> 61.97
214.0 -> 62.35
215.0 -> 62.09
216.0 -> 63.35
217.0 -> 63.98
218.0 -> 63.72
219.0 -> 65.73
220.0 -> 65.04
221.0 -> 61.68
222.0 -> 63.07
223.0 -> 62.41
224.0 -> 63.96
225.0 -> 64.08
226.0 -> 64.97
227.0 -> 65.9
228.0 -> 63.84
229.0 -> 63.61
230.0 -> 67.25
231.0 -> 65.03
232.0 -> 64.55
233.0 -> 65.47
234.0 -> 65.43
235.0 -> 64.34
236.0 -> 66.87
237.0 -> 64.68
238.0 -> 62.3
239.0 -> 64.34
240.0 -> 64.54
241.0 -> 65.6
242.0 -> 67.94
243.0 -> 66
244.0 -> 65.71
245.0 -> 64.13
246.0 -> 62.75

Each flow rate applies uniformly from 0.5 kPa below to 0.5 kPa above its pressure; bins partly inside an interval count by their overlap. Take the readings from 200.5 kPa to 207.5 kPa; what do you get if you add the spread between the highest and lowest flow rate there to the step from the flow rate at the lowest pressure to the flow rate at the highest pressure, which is 0.7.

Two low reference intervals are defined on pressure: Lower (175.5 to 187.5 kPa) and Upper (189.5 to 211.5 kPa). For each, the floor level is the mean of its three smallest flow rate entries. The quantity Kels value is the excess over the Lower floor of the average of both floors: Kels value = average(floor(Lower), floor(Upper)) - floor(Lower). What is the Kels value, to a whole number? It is -2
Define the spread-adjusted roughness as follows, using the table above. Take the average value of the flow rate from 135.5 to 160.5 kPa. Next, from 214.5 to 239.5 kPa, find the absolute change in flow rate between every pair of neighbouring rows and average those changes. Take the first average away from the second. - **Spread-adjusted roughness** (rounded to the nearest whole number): -54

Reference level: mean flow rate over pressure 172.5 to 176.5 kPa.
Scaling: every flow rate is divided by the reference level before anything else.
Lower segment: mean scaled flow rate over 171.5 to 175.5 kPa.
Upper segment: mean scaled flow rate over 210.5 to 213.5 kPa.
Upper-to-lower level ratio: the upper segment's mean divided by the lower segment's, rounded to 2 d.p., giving 0.94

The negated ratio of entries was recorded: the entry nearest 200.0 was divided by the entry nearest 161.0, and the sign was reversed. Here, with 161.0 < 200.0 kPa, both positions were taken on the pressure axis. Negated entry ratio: -1.08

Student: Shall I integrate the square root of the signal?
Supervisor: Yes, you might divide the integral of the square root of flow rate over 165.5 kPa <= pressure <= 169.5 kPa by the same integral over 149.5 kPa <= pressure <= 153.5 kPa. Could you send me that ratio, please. 1.08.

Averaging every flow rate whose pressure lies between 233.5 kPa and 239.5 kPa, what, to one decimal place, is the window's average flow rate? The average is 64.7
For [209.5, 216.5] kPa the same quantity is 62.0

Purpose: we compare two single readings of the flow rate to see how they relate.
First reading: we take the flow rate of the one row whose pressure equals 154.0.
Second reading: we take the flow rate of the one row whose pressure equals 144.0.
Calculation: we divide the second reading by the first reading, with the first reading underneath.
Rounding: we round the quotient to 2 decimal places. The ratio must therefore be 0.89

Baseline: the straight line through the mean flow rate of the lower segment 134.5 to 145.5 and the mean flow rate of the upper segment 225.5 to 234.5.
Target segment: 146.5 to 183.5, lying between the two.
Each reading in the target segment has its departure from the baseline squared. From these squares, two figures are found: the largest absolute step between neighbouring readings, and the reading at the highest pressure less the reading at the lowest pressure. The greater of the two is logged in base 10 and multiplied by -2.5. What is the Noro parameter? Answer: -4.38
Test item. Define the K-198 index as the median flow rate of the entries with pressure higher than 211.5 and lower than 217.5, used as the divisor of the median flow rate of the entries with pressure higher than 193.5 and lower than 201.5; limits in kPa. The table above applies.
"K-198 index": 1.044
